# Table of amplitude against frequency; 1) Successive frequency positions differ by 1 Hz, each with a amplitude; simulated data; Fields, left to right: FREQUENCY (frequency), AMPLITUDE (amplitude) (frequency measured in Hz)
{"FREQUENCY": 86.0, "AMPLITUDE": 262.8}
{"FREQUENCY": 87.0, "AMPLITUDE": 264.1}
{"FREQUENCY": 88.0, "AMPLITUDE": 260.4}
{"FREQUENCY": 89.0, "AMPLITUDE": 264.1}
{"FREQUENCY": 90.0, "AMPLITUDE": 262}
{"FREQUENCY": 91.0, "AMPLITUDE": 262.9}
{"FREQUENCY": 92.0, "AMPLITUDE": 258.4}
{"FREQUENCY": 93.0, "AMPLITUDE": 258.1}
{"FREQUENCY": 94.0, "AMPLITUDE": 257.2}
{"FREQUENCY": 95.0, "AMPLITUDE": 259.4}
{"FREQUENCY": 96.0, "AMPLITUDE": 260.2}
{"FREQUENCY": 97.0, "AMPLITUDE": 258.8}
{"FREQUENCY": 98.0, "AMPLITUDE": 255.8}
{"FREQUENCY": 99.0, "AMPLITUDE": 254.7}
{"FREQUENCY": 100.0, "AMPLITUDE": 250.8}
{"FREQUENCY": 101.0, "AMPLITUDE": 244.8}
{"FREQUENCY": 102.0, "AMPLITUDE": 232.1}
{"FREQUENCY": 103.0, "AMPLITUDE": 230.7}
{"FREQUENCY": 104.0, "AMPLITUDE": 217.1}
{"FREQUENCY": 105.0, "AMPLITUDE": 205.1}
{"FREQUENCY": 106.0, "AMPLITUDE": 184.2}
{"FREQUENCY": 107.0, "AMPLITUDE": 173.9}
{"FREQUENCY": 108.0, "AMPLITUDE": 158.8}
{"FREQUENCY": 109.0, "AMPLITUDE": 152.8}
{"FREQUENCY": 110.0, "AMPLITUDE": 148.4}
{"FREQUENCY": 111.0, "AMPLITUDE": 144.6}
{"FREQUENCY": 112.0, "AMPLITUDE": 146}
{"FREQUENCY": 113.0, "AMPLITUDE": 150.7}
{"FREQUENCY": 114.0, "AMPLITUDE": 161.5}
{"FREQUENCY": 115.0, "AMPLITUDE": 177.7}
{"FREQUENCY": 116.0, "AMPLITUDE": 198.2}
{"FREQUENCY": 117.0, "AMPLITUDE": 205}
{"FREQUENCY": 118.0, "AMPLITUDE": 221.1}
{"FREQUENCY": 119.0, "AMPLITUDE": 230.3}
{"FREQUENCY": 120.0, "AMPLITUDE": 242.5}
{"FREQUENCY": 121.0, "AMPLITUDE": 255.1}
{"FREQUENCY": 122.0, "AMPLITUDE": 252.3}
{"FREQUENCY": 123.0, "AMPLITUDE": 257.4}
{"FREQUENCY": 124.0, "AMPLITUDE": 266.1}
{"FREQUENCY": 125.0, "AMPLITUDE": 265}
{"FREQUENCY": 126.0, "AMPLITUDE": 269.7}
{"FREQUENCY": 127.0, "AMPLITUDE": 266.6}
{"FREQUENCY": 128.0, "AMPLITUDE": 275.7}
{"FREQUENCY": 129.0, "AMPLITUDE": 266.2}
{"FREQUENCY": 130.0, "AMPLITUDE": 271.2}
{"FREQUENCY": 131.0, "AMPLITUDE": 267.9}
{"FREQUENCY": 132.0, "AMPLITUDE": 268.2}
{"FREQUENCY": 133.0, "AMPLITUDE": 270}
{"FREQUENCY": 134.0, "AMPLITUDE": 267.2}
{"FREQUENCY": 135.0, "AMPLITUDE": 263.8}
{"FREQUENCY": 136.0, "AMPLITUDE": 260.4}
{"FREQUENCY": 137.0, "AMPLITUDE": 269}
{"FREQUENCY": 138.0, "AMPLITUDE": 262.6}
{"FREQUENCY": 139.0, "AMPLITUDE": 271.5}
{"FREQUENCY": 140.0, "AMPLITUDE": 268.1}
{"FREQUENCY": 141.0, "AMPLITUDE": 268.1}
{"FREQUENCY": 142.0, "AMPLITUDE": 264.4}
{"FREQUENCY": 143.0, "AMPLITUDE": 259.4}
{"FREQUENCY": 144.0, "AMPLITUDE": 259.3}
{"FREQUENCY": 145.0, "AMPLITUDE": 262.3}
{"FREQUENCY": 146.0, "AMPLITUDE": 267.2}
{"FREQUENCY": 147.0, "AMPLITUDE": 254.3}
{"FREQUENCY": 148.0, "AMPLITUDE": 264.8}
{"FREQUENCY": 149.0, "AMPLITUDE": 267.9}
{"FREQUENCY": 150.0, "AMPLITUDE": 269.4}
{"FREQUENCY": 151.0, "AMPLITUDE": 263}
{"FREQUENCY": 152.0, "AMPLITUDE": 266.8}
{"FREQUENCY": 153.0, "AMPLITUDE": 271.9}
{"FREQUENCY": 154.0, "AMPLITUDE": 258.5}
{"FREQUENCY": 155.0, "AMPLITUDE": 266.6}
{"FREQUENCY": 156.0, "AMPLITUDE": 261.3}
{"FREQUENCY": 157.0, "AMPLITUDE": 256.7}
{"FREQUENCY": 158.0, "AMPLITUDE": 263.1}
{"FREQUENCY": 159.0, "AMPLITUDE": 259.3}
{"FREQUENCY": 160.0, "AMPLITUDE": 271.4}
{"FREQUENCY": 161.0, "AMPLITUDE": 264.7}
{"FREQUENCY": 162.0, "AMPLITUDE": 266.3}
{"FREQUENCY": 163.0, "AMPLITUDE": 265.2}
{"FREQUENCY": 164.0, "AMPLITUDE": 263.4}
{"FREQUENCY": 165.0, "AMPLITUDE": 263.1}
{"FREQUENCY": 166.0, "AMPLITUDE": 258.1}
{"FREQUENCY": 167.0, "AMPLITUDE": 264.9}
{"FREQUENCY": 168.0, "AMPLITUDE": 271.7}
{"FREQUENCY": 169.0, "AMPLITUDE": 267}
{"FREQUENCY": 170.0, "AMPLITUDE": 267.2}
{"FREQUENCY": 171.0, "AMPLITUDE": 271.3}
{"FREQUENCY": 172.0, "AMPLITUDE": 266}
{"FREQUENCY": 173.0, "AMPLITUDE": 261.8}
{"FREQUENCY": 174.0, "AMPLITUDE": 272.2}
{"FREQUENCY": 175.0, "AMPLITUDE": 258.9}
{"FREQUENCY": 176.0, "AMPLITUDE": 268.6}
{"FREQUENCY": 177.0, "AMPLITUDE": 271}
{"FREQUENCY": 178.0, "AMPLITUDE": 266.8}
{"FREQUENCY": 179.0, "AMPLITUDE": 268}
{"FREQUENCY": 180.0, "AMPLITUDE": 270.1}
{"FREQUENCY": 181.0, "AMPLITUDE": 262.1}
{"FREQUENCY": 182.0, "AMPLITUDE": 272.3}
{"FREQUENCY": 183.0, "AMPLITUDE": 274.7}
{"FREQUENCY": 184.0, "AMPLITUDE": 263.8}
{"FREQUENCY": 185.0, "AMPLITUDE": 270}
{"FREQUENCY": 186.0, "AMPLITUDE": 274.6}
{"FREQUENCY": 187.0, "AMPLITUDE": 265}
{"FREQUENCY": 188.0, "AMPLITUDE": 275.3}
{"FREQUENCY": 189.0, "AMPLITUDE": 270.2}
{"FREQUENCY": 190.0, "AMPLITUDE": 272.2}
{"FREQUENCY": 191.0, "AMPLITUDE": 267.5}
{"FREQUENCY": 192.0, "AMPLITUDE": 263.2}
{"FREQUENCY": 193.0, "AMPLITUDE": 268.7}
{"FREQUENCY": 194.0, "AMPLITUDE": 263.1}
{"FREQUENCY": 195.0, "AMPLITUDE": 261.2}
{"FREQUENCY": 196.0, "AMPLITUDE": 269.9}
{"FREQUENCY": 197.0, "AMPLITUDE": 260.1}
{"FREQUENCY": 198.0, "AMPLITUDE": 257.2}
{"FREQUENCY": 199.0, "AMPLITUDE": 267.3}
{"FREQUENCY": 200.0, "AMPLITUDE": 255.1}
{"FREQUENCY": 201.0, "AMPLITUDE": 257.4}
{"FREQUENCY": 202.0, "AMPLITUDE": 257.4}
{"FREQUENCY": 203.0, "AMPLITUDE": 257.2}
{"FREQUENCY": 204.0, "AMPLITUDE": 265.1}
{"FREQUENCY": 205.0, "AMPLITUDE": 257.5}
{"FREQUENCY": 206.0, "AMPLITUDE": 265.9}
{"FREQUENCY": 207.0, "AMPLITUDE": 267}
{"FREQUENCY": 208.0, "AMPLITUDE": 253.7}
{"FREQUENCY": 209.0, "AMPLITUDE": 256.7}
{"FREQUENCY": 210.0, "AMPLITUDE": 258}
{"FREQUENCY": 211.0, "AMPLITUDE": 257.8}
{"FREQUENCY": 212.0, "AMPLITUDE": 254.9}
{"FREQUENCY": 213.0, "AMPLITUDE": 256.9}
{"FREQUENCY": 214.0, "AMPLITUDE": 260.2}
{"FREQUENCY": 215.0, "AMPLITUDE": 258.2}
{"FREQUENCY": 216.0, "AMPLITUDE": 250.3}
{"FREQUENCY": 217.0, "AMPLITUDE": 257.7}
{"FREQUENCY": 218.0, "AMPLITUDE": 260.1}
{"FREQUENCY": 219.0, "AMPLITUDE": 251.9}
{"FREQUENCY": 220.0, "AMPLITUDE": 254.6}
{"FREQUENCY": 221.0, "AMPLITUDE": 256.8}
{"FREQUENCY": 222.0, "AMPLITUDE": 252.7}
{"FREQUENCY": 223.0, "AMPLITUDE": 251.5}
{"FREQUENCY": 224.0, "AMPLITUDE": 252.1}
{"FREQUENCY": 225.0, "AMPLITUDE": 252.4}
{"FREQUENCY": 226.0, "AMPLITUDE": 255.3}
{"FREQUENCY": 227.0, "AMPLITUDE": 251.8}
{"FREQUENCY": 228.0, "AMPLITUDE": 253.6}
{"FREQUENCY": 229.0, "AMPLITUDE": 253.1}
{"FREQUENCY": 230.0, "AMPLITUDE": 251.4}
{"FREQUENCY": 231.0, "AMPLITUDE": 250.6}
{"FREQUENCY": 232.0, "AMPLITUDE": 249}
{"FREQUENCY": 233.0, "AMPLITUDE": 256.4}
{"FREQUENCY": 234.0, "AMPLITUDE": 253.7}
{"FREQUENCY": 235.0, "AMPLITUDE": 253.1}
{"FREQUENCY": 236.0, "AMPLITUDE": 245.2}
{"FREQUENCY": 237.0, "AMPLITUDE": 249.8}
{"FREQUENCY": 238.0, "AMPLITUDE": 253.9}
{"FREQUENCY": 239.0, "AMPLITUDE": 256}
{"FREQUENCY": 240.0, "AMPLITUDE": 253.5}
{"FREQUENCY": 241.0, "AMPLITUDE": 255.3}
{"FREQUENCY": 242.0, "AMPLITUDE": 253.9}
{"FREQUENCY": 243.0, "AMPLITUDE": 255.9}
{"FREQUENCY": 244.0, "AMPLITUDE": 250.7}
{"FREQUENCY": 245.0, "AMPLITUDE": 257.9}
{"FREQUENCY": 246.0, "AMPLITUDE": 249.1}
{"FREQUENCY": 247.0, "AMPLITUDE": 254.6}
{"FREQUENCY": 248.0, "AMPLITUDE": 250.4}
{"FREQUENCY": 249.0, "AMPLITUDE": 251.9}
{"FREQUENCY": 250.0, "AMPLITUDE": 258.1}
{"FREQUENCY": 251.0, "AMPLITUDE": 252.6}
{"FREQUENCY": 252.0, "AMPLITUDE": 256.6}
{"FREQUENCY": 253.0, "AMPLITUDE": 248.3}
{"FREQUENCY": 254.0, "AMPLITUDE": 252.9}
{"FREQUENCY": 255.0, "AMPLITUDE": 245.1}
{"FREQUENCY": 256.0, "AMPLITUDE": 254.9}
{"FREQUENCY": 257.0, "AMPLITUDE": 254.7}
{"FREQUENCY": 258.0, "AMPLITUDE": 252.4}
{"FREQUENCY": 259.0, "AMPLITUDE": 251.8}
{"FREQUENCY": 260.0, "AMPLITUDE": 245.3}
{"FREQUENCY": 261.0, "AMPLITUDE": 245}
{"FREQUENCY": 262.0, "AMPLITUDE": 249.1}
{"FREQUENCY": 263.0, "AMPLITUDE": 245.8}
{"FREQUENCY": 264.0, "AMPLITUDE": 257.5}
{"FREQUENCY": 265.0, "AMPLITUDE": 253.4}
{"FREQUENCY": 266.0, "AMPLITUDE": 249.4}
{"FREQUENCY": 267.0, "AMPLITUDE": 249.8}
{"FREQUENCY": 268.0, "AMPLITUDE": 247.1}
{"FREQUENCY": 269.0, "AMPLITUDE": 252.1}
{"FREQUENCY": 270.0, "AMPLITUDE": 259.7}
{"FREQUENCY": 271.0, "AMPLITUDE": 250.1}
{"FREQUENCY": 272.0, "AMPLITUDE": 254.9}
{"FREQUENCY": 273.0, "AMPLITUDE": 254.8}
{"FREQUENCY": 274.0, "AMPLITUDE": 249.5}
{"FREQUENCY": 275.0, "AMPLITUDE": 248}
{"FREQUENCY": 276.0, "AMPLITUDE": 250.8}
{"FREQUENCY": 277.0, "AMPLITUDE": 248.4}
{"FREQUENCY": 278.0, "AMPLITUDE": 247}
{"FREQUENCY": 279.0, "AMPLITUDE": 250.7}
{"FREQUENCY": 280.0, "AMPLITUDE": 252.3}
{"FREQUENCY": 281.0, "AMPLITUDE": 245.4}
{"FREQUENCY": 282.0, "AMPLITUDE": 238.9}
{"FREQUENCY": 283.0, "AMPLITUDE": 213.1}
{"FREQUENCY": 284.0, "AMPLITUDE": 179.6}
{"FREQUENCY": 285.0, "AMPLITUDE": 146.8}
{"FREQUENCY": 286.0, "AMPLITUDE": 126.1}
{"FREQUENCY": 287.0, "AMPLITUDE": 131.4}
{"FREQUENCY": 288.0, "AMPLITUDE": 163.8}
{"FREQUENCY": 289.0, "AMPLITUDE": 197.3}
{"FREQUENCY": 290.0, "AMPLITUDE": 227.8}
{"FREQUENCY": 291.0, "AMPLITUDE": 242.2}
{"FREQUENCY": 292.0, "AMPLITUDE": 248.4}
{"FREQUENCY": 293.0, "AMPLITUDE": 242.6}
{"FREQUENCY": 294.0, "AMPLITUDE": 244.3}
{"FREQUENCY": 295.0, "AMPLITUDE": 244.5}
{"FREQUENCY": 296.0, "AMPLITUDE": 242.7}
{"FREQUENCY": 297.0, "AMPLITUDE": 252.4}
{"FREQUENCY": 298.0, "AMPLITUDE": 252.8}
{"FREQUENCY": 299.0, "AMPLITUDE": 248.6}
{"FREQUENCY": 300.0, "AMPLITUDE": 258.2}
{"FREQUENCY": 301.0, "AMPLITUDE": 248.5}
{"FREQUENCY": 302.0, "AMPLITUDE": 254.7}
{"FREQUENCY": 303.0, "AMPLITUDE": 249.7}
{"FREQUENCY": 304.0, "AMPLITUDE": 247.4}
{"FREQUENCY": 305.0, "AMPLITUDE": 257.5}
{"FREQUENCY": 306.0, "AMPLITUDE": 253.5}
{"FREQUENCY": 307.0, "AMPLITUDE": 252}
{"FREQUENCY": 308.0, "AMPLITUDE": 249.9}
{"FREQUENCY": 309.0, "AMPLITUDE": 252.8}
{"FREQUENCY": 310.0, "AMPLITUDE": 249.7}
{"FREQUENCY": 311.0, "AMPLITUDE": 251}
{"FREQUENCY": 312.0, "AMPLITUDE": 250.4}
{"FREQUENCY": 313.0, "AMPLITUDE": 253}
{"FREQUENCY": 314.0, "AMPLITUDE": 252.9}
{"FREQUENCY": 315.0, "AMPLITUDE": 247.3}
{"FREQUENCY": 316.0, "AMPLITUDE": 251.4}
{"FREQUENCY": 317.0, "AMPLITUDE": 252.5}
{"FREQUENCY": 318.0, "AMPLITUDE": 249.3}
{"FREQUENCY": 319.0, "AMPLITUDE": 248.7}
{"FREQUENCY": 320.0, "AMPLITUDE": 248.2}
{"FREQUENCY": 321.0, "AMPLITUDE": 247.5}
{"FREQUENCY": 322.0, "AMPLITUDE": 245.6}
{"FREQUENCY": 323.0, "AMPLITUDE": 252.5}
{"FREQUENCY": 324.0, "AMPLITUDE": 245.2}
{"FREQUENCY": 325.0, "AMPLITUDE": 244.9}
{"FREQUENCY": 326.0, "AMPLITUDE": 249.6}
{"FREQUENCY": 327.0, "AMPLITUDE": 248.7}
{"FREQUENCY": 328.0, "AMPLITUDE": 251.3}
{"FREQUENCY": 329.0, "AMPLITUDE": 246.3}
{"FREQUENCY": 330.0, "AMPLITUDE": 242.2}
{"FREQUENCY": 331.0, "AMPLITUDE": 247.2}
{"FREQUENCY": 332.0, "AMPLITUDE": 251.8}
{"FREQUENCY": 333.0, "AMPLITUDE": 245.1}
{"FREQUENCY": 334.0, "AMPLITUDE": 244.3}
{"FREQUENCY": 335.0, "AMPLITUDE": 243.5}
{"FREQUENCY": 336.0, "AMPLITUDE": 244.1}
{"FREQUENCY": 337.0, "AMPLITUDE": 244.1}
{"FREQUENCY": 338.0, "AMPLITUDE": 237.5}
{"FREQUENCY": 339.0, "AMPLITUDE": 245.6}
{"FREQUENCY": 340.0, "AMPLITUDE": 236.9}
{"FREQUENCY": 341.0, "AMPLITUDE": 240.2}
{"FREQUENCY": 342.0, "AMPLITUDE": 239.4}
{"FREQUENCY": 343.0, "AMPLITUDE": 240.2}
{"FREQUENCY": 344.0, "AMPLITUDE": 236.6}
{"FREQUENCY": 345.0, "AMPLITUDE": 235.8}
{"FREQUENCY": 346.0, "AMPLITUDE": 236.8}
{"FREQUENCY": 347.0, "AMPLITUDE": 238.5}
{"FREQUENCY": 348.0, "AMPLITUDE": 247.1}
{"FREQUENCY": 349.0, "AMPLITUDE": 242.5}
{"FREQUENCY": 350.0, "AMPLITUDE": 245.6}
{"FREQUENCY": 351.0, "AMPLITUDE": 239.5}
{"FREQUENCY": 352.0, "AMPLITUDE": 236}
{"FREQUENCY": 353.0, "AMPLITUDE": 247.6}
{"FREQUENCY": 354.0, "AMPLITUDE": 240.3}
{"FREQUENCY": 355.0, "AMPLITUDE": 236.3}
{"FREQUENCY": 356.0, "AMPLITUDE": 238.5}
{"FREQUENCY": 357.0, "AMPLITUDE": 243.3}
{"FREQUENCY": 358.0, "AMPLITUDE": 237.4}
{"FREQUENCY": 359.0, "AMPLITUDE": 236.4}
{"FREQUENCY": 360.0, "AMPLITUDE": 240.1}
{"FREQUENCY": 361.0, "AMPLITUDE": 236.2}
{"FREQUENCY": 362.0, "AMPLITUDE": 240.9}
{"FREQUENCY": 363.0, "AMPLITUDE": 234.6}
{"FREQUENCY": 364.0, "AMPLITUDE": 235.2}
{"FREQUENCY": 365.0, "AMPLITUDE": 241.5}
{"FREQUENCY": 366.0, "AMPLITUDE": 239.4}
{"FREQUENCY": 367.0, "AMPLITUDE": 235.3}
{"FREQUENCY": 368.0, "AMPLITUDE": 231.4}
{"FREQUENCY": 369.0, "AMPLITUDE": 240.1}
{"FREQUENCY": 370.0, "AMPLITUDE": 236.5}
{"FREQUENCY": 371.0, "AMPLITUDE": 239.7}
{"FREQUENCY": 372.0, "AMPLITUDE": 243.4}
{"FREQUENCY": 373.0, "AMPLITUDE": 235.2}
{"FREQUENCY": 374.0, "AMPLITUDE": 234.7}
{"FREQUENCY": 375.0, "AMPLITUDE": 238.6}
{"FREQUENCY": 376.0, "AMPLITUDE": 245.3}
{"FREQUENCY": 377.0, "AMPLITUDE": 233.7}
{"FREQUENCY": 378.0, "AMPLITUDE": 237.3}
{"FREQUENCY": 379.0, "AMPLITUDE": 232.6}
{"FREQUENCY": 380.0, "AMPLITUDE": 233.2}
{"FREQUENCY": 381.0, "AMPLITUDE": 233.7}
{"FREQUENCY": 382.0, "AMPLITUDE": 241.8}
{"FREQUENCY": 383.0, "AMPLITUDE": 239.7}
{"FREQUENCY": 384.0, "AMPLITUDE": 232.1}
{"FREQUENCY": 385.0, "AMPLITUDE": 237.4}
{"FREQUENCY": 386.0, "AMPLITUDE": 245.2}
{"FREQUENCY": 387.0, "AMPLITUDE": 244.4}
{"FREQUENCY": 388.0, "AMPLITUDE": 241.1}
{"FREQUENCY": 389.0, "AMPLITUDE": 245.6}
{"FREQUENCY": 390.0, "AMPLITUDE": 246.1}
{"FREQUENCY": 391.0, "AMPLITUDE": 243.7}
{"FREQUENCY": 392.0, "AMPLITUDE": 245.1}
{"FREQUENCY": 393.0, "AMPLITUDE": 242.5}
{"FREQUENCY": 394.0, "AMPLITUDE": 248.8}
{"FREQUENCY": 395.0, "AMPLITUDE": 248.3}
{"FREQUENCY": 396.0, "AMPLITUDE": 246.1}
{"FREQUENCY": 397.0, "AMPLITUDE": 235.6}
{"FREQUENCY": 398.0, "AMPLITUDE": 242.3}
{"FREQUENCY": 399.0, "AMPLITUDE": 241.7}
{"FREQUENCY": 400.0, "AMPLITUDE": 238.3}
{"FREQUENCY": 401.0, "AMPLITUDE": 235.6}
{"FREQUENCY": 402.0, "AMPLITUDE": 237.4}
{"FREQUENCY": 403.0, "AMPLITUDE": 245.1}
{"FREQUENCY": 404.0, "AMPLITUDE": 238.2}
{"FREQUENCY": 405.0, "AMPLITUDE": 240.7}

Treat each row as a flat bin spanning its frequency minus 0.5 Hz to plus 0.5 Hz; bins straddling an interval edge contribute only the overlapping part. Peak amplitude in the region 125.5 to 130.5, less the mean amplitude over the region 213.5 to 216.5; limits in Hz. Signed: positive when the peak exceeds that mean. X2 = 19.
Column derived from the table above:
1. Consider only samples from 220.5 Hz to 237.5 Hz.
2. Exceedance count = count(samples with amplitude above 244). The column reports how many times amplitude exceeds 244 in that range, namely 17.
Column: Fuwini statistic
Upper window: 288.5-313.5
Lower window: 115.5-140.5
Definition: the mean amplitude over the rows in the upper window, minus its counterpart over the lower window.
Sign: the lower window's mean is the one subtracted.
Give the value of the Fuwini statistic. -10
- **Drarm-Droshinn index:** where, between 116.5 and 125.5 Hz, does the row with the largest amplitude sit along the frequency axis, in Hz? 124.0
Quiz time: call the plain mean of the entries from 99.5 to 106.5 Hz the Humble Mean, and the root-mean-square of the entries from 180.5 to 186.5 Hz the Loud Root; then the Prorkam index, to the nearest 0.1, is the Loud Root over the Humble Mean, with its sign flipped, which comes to -1.2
